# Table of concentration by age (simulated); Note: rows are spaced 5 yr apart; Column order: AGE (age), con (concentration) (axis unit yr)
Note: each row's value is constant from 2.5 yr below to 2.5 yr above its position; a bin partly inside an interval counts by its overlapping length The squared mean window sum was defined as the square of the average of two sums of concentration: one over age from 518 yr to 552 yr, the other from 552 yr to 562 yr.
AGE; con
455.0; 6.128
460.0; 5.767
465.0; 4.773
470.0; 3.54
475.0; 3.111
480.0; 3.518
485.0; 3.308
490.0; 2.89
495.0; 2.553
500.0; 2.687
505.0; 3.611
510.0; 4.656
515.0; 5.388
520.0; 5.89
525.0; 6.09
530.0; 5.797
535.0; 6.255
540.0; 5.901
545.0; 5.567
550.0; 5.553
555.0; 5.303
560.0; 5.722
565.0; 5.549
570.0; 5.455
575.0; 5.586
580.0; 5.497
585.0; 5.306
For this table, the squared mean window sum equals 678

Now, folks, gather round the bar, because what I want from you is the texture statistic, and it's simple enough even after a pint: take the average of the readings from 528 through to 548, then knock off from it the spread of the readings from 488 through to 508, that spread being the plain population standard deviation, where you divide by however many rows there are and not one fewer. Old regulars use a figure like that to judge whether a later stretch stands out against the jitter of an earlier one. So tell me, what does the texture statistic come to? 5.47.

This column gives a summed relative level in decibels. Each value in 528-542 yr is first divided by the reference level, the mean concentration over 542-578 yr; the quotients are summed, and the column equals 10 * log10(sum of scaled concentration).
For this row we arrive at 5.11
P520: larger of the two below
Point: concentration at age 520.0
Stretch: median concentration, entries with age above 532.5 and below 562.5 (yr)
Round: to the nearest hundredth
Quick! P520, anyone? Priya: 5.89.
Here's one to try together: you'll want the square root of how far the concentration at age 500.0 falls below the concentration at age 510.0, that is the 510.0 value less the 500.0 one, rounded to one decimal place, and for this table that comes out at 1.4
